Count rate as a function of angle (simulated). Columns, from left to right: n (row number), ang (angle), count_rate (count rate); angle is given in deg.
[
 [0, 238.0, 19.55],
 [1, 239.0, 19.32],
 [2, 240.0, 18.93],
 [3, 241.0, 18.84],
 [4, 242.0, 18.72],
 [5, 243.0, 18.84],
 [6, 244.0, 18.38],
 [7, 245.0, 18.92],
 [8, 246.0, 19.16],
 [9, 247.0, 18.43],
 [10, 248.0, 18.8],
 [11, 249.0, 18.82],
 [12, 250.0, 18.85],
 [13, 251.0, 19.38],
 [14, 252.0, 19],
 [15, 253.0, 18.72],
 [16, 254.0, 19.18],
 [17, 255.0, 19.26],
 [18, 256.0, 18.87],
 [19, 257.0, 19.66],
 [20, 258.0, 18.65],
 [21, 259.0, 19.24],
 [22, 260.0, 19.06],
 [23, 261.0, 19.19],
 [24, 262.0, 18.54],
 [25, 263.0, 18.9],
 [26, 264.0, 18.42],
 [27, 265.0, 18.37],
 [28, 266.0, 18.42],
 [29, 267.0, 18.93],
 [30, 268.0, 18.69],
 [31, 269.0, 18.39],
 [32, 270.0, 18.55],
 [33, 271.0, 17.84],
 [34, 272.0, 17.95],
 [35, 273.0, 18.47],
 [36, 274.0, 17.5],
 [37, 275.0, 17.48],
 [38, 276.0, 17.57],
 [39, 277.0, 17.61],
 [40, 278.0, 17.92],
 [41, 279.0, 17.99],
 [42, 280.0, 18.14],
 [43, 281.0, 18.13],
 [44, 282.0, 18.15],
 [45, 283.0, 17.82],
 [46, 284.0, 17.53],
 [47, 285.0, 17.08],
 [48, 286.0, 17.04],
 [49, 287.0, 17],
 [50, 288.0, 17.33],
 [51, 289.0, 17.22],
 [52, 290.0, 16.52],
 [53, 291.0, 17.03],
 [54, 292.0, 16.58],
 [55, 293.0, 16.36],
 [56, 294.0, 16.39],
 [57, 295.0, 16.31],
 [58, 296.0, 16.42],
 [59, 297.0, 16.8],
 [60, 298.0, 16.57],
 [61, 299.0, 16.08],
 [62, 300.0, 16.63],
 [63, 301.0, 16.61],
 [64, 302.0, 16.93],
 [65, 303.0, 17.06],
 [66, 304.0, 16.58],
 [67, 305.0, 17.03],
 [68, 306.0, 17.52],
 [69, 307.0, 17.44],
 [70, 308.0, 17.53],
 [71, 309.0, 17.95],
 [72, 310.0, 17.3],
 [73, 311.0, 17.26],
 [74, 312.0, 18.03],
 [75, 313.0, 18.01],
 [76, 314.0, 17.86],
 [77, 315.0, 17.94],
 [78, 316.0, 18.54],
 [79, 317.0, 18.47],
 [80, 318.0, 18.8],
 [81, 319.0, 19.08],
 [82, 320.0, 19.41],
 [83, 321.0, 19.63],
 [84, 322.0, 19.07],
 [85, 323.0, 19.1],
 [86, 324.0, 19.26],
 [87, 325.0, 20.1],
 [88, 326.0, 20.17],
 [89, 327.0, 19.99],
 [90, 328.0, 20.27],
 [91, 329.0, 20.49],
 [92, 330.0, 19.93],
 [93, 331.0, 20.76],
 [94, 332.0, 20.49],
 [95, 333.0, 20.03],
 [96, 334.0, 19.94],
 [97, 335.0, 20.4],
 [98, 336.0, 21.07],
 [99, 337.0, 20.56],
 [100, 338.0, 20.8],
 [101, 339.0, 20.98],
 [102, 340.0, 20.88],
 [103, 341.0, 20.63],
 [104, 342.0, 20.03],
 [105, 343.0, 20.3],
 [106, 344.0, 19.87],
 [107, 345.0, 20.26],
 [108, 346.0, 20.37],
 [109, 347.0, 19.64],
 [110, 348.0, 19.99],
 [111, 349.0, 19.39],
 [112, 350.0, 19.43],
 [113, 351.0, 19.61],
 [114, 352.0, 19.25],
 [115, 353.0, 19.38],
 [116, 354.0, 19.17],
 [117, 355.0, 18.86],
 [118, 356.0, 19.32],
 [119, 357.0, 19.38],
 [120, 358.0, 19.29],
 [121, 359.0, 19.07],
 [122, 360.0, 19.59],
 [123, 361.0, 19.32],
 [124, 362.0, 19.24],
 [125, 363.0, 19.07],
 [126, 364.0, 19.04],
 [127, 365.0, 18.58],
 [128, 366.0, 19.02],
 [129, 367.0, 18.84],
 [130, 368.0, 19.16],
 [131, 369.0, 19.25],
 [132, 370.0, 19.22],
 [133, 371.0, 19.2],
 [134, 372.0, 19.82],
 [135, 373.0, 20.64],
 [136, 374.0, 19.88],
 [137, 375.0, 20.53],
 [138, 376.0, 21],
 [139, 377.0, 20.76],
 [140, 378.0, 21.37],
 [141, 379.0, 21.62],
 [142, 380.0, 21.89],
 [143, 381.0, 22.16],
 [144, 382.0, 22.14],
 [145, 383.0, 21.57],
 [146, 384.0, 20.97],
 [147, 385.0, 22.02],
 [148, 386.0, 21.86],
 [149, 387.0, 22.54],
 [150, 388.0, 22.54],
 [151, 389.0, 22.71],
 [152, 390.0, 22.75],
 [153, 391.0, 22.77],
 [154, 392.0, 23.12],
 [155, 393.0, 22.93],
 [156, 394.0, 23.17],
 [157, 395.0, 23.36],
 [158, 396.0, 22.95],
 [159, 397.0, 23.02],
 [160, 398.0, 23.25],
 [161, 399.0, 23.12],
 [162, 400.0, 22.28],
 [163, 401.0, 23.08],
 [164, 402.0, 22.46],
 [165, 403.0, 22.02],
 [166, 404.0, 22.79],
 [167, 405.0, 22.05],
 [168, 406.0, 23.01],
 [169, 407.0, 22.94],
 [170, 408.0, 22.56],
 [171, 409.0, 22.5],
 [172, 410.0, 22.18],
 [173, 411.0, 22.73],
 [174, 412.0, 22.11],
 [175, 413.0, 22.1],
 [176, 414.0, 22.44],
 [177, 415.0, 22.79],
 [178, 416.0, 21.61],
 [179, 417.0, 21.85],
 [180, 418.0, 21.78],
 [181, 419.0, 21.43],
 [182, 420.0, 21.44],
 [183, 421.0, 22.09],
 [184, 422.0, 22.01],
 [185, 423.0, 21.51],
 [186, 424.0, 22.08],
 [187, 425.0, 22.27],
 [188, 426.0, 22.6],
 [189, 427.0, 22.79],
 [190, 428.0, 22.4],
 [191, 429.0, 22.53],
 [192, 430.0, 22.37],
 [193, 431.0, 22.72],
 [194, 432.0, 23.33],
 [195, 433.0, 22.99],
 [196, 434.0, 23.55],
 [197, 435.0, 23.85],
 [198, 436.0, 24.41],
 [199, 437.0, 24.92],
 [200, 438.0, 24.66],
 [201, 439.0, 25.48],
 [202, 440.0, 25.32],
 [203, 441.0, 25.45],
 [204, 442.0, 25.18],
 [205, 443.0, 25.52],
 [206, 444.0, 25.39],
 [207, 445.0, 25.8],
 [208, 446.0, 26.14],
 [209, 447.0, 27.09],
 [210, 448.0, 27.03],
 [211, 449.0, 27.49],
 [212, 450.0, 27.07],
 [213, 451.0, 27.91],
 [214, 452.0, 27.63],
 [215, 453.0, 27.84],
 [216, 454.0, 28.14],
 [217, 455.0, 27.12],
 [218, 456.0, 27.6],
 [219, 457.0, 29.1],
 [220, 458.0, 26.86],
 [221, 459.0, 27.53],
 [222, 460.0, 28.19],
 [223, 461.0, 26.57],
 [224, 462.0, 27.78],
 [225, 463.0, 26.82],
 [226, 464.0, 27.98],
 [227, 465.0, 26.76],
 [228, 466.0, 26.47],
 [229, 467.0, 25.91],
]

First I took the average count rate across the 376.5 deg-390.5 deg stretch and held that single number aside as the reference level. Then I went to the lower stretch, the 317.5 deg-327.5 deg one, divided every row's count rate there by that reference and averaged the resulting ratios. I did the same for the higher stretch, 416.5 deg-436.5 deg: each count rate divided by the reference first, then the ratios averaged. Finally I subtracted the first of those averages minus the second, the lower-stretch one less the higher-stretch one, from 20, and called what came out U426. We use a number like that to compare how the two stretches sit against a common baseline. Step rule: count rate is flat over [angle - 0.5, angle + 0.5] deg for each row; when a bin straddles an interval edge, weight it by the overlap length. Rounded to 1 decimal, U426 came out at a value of 20.1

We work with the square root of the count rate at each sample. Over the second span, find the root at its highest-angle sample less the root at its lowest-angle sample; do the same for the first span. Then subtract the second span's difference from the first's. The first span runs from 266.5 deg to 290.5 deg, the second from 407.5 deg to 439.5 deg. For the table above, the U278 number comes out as -0.6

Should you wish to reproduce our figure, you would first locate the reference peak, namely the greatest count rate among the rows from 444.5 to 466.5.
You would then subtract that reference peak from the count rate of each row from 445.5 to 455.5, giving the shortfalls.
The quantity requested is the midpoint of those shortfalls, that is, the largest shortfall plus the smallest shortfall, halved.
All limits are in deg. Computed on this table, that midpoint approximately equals -2.0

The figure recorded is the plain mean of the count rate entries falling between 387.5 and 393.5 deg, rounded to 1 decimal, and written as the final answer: 22.8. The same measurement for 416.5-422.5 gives 21.8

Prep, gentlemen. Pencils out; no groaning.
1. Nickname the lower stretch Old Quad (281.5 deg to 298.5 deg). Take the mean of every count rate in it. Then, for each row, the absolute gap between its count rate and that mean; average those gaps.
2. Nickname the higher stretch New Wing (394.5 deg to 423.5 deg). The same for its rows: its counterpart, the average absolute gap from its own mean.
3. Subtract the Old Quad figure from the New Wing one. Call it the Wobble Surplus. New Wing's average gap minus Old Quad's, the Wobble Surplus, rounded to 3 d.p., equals 0.058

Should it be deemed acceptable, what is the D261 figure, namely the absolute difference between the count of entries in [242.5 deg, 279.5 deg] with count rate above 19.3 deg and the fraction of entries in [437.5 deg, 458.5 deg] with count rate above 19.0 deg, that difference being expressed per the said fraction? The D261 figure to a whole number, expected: 1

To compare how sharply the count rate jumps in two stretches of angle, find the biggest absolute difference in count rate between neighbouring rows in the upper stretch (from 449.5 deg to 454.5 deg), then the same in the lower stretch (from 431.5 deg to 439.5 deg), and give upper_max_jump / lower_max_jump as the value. 1.02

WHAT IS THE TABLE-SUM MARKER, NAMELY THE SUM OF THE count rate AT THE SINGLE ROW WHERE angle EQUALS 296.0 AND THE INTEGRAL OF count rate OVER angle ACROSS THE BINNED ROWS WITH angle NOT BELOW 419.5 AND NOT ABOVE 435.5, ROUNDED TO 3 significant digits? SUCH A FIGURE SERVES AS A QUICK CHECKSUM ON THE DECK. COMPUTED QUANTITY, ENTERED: 377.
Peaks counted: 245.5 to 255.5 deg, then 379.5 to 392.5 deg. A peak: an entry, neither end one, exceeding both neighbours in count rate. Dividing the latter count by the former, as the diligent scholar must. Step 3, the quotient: 2.0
